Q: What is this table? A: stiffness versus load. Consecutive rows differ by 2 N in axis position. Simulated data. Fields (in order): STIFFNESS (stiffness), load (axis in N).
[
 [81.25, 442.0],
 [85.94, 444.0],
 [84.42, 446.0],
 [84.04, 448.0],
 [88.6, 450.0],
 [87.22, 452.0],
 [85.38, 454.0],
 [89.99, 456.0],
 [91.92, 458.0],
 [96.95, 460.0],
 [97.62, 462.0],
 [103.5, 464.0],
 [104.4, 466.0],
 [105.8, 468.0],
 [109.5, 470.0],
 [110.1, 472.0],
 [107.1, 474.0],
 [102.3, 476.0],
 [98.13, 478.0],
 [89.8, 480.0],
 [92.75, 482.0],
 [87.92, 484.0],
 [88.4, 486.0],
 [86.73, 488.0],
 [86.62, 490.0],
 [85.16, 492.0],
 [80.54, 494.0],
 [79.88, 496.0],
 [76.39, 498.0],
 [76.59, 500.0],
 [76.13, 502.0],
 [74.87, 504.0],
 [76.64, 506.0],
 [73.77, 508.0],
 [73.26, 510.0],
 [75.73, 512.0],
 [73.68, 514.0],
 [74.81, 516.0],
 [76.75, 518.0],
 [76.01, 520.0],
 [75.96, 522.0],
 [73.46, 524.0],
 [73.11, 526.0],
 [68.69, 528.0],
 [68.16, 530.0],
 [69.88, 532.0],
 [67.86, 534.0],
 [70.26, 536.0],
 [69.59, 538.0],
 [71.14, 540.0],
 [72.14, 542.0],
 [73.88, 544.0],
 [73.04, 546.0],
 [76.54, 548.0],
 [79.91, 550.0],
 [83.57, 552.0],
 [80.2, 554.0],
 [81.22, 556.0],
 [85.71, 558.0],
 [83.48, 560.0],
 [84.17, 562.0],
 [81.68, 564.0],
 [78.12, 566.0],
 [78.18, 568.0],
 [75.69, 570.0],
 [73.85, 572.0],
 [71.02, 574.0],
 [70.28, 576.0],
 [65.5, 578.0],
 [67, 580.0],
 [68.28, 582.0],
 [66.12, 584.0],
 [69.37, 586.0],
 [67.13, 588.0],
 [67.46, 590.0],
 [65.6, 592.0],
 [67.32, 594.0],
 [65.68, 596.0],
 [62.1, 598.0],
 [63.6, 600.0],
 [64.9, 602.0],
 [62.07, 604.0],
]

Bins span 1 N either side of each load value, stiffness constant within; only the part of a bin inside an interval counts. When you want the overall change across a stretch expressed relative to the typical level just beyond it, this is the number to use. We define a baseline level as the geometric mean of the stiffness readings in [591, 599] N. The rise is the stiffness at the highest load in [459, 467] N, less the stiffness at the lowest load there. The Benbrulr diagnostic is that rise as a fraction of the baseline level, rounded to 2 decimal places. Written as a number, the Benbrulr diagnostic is 0.11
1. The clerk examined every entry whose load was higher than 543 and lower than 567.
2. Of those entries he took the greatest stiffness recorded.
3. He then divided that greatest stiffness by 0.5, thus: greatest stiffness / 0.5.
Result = 171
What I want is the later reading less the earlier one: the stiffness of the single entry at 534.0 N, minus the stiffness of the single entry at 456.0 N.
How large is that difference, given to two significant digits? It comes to -22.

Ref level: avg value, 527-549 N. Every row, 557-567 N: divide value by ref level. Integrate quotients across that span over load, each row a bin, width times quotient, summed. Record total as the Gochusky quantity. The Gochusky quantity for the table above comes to 11.6 N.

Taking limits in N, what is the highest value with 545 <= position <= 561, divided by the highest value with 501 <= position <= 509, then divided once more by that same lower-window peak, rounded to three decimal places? 0.015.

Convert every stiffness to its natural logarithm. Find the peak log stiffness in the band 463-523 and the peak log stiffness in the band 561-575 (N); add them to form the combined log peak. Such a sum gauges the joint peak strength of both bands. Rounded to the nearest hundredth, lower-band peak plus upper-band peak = 9.13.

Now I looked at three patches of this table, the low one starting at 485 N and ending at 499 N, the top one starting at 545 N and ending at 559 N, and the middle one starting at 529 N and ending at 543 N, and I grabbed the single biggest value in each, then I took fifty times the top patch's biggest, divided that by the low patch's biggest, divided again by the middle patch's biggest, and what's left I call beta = 0.67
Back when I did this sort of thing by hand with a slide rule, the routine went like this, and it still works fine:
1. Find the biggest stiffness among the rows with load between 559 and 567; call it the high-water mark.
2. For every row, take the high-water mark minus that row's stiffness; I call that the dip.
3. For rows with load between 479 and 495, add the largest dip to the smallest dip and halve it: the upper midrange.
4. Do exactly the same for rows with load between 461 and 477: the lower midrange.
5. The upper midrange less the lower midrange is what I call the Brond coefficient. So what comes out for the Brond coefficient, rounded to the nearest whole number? 17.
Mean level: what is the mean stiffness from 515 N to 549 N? 72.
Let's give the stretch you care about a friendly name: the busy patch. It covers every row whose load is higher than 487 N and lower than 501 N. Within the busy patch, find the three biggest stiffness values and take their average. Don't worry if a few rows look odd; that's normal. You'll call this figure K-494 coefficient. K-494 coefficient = 86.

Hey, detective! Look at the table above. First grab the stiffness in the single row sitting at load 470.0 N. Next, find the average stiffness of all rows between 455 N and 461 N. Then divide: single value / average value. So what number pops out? 1.18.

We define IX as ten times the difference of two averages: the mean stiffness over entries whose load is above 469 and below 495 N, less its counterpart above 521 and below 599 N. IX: 214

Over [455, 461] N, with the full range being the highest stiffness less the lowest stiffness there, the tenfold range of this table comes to 70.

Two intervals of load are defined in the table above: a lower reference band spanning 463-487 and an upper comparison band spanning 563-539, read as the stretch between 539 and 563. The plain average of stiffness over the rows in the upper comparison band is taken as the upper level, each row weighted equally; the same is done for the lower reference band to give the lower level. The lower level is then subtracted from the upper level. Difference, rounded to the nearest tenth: -21.2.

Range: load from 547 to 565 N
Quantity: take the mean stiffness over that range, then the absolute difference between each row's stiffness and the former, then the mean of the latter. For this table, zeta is 2.1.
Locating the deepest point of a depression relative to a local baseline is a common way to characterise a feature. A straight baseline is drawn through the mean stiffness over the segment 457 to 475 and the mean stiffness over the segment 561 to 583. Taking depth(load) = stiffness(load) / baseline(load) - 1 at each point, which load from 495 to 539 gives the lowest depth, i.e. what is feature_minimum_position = 530.0 N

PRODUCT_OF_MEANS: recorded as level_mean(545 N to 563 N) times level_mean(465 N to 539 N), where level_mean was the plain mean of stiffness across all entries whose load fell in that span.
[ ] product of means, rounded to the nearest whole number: 6681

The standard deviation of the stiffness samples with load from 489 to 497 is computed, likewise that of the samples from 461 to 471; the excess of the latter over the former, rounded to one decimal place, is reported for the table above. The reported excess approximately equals 1.0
